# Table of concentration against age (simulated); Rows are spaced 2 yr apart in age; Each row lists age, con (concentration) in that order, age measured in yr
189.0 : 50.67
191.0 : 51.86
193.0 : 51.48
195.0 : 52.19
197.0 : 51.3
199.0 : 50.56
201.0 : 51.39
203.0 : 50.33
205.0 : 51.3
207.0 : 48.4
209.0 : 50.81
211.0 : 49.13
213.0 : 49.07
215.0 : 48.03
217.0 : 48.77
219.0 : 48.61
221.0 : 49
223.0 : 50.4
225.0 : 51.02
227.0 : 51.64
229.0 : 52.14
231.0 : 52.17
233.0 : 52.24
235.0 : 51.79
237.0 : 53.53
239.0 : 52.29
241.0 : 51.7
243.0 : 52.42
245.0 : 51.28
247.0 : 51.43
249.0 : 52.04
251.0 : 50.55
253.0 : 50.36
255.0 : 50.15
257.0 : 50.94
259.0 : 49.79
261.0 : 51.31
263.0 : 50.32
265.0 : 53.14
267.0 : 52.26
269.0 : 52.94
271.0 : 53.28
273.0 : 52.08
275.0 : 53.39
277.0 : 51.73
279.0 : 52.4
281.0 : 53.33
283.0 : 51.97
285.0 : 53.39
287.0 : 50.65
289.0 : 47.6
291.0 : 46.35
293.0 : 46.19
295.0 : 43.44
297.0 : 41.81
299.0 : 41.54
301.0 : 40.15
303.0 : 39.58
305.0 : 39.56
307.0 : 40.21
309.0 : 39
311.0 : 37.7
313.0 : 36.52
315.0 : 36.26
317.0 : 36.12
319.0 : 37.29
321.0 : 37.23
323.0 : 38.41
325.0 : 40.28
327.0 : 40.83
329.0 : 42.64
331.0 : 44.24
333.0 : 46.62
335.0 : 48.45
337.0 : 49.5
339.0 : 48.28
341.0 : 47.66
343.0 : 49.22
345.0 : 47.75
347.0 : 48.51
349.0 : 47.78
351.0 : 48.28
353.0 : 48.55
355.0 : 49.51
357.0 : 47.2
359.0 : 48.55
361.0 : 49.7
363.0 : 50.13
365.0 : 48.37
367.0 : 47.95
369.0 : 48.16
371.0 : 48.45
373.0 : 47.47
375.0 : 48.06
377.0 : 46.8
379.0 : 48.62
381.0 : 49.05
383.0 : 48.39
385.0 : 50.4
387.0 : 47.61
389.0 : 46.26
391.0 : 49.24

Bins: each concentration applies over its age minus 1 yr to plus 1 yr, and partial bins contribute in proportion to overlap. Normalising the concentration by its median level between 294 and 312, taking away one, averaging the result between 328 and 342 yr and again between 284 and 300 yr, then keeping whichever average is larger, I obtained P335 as 0.16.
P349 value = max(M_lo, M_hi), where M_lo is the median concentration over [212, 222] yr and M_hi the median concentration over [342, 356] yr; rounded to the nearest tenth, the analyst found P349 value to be 48.8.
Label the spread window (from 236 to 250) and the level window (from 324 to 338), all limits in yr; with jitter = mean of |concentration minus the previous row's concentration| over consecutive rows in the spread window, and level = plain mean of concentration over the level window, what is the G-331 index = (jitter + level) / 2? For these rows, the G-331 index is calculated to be 22.7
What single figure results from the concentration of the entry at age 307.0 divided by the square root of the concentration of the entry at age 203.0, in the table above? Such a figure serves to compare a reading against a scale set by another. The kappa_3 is 5.7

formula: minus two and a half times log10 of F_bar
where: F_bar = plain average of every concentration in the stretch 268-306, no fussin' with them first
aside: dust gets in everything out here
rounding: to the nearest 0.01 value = -4.20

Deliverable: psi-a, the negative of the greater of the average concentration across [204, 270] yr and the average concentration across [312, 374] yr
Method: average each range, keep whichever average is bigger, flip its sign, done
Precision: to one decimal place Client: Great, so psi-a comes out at -50.9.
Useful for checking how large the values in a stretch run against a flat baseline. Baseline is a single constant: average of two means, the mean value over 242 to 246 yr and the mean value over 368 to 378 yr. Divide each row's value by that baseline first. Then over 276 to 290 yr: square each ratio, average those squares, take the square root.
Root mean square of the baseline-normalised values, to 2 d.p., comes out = 1.04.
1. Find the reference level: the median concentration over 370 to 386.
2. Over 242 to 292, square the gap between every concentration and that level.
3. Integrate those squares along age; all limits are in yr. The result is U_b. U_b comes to 590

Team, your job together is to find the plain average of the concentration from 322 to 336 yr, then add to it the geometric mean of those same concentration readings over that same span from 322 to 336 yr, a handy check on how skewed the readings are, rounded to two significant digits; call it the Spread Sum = 86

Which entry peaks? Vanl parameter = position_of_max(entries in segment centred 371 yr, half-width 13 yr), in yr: 363.0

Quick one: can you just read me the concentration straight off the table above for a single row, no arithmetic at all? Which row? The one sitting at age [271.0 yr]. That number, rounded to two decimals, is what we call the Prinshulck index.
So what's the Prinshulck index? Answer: 53.28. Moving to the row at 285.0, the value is 53.39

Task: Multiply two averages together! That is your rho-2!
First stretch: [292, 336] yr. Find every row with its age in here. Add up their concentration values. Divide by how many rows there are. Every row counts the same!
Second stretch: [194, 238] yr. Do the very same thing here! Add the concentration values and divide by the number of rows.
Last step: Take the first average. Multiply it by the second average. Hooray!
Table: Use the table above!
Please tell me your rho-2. 2058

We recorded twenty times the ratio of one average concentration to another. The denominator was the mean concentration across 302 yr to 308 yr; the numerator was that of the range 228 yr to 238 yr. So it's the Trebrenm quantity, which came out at 26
